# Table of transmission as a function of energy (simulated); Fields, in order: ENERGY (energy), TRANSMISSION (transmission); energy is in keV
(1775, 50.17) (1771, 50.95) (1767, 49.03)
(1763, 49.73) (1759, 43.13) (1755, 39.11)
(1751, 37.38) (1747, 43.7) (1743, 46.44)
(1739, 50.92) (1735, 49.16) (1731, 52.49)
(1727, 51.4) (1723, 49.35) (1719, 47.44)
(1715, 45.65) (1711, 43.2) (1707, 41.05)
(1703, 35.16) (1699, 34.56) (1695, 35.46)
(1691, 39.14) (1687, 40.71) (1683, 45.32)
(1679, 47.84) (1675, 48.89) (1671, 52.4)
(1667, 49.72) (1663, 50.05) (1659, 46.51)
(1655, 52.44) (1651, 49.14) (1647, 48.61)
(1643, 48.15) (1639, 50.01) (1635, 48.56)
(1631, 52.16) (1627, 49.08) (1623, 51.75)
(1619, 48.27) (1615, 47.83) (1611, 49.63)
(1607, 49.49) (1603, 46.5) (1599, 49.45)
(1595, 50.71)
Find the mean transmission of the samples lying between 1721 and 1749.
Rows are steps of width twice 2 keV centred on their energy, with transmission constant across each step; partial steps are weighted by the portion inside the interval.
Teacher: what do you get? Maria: 49.1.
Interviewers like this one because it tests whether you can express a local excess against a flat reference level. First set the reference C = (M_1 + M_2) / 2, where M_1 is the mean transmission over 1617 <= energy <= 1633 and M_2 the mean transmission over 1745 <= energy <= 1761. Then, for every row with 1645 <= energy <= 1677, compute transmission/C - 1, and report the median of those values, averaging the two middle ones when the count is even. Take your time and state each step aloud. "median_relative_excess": 0.08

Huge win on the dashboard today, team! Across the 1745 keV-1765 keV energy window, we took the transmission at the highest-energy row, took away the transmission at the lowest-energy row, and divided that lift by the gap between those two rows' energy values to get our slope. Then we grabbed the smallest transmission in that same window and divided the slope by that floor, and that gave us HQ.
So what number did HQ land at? 0.010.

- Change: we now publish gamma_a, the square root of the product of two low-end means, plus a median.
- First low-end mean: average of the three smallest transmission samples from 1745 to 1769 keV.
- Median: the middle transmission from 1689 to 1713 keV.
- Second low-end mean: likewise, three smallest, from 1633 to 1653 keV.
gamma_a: 81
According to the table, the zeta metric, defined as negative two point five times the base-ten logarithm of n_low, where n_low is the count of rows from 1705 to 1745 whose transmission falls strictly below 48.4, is -1.7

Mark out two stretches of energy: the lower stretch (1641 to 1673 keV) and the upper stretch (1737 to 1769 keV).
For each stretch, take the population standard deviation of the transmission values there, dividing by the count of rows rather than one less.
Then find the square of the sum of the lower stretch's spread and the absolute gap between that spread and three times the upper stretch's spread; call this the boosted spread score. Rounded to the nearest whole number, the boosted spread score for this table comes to 195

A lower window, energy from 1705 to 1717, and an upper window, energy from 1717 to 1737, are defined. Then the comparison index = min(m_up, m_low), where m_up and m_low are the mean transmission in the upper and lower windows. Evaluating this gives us 43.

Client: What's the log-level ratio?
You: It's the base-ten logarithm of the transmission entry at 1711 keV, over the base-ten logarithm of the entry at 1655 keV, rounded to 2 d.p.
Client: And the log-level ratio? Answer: 0.95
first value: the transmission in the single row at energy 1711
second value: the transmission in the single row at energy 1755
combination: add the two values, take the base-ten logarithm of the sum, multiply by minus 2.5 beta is -4.79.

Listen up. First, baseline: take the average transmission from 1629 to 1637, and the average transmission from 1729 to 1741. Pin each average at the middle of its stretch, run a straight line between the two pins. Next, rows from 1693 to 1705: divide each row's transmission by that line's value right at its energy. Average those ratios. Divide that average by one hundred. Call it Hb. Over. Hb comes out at 0.0069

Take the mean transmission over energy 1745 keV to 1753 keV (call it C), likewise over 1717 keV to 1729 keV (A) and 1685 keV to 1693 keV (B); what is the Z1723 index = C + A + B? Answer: 130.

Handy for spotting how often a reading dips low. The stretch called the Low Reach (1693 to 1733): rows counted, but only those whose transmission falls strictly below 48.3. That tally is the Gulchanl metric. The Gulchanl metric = 7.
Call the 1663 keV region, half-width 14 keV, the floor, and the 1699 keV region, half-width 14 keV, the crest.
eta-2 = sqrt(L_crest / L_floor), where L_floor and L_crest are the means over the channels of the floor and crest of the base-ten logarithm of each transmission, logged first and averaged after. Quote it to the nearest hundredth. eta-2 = 0.97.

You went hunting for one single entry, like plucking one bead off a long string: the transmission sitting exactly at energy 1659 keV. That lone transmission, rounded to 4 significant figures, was 46.51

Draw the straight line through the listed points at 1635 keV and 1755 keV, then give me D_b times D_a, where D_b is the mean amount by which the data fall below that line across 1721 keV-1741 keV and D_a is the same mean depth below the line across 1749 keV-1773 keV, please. 60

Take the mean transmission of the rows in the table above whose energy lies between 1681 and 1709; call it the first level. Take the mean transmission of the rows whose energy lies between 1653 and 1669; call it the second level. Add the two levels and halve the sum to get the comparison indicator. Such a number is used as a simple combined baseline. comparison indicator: 44.2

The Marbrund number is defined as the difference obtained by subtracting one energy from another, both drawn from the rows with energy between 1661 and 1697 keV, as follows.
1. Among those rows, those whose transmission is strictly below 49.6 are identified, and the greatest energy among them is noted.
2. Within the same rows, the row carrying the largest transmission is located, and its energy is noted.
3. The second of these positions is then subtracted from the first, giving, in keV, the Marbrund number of 24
